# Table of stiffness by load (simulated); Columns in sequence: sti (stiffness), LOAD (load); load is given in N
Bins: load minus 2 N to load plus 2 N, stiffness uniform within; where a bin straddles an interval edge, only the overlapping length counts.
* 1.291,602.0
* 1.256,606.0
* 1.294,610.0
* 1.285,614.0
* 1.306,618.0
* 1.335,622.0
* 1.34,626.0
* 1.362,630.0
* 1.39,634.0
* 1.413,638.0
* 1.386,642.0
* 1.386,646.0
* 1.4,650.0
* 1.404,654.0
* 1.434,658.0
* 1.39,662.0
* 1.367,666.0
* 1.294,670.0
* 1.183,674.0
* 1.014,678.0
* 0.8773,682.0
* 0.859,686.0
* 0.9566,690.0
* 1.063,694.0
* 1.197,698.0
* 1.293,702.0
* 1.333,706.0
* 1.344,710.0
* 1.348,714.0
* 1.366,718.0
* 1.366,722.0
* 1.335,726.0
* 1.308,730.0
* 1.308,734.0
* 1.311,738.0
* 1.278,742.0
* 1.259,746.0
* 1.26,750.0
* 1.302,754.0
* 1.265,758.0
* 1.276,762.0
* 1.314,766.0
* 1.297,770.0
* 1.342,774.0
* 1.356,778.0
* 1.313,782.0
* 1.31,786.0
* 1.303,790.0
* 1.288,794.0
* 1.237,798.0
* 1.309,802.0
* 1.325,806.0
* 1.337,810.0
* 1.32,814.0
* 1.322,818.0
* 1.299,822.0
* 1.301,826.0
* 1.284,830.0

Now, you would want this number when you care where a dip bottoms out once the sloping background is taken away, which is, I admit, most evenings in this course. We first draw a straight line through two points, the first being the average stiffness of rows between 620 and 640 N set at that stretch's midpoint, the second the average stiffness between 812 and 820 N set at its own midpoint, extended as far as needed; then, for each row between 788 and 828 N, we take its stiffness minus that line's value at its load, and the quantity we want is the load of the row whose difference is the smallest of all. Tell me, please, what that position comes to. 798.0 N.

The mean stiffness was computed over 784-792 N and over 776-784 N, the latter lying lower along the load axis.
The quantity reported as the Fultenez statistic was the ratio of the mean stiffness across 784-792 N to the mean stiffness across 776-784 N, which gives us 0.98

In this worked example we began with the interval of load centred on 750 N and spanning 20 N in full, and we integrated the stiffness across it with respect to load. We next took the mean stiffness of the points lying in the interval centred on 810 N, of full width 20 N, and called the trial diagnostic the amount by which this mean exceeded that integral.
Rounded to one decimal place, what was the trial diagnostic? -24.1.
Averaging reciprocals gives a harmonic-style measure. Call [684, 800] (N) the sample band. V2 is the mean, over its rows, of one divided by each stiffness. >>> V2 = 0.80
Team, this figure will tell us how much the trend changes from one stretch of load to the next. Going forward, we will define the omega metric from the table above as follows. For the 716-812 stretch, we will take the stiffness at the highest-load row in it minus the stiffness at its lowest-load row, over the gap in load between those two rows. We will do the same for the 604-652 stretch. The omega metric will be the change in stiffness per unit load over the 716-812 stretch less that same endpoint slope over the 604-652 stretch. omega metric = -0.004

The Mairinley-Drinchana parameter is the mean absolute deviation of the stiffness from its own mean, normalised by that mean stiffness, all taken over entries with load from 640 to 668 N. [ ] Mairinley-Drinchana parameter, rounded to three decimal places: 0.011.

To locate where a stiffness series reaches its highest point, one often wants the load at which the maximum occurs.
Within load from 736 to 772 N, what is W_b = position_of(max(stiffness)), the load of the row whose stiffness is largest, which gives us 766.0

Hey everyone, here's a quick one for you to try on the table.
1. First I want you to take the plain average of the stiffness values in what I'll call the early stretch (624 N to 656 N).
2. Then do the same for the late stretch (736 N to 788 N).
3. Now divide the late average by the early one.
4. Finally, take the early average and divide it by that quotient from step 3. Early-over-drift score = 1.5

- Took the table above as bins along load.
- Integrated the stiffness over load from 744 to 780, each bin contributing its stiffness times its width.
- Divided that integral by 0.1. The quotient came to 467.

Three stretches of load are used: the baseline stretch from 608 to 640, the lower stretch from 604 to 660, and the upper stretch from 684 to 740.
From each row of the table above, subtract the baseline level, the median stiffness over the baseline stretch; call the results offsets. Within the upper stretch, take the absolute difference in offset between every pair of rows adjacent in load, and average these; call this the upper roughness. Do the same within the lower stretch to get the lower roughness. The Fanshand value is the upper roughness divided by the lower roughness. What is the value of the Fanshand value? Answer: 2.3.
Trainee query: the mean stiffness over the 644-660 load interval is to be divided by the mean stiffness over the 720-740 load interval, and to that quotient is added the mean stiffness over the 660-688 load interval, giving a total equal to 2.20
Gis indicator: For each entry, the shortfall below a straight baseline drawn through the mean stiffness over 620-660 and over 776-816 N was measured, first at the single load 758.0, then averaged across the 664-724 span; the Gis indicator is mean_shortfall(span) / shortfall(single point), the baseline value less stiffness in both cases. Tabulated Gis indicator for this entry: 2.7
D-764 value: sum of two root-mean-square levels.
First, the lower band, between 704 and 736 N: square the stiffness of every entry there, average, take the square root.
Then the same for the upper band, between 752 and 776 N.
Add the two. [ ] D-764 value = 2.64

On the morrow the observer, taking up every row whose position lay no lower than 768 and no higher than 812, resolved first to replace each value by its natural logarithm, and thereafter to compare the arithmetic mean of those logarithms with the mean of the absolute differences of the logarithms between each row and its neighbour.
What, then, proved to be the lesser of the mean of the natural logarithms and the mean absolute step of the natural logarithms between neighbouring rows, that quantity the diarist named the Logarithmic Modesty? 0.021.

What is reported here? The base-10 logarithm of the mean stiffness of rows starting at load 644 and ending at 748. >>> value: 0.099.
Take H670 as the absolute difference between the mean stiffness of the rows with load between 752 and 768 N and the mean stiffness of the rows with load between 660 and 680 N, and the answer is 0.040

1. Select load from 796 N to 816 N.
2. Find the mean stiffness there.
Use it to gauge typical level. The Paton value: 1.31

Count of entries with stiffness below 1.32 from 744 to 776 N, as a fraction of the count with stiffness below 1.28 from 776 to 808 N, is 7.0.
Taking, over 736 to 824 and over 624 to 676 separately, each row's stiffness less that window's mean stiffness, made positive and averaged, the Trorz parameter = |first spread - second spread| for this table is 0.021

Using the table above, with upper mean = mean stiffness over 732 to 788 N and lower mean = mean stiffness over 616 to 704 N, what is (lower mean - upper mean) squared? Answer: 0.002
